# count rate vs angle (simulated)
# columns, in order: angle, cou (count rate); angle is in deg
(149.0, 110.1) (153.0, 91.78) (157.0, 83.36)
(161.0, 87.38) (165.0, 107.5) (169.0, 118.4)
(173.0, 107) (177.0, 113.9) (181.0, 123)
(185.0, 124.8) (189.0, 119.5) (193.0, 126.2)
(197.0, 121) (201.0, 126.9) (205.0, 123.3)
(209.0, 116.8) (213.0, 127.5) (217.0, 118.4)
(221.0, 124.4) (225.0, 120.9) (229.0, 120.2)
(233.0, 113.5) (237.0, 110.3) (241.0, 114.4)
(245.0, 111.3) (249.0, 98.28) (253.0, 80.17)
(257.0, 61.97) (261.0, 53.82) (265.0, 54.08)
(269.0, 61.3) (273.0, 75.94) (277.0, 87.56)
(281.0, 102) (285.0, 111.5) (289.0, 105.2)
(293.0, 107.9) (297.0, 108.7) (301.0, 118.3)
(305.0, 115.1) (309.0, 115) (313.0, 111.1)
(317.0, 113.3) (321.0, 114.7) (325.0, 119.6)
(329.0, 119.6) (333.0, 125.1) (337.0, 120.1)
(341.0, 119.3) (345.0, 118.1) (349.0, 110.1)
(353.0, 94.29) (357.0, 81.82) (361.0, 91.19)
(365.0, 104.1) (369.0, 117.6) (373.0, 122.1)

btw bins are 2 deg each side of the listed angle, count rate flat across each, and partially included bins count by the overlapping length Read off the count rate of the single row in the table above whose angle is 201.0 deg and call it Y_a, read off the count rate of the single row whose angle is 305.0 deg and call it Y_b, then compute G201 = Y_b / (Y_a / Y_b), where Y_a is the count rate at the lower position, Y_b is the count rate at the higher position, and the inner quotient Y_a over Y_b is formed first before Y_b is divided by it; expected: 104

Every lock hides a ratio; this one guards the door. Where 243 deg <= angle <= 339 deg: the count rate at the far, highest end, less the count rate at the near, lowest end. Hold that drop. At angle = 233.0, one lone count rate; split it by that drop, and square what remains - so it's 166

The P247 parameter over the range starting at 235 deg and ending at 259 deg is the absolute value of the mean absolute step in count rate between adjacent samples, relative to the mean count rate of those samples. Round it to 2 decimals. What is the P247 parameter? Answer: 0.12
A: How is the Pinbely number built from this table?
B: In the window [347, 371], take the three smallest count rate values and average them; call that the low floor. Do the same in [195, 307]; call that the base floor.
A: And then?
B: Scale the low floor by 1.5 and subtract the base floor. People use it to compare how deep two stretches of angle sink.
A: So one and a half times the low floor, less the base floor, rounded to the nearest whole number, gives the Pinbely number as 77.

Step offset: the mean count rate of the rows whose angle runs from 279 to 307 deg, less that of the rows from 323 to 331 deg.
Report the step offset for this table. -10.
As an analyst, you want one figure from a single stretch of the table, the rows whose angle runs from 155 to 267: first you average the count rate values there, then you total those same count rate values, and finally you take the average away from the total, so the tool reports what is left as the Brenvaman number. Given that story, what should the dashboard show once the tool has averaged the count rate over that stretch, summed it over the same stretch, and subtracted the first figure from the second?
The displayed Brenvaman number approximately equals 2901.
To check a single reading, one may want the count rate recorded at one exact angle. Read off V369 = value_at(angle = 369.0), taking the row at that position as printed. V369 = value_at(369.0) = 117.6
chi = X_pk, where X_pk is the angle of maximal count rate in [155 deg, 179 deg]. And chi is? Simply 169.0 deg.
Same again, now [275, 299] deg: 285.0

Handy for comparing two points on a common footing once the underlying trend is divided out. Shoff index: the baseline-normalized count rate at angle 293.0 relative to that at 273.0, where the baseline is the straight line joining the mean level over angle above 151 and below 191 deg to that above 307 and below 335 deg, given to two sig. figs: 1.4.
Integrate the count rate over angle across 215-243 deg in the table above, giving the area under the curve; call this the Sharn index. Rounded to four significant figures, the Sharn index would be 3288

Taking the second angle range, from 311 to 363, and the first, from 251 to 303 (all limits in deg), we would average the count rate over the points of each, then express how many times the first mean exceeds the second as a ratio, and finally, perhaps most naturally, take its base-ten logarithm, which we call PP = -0.11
